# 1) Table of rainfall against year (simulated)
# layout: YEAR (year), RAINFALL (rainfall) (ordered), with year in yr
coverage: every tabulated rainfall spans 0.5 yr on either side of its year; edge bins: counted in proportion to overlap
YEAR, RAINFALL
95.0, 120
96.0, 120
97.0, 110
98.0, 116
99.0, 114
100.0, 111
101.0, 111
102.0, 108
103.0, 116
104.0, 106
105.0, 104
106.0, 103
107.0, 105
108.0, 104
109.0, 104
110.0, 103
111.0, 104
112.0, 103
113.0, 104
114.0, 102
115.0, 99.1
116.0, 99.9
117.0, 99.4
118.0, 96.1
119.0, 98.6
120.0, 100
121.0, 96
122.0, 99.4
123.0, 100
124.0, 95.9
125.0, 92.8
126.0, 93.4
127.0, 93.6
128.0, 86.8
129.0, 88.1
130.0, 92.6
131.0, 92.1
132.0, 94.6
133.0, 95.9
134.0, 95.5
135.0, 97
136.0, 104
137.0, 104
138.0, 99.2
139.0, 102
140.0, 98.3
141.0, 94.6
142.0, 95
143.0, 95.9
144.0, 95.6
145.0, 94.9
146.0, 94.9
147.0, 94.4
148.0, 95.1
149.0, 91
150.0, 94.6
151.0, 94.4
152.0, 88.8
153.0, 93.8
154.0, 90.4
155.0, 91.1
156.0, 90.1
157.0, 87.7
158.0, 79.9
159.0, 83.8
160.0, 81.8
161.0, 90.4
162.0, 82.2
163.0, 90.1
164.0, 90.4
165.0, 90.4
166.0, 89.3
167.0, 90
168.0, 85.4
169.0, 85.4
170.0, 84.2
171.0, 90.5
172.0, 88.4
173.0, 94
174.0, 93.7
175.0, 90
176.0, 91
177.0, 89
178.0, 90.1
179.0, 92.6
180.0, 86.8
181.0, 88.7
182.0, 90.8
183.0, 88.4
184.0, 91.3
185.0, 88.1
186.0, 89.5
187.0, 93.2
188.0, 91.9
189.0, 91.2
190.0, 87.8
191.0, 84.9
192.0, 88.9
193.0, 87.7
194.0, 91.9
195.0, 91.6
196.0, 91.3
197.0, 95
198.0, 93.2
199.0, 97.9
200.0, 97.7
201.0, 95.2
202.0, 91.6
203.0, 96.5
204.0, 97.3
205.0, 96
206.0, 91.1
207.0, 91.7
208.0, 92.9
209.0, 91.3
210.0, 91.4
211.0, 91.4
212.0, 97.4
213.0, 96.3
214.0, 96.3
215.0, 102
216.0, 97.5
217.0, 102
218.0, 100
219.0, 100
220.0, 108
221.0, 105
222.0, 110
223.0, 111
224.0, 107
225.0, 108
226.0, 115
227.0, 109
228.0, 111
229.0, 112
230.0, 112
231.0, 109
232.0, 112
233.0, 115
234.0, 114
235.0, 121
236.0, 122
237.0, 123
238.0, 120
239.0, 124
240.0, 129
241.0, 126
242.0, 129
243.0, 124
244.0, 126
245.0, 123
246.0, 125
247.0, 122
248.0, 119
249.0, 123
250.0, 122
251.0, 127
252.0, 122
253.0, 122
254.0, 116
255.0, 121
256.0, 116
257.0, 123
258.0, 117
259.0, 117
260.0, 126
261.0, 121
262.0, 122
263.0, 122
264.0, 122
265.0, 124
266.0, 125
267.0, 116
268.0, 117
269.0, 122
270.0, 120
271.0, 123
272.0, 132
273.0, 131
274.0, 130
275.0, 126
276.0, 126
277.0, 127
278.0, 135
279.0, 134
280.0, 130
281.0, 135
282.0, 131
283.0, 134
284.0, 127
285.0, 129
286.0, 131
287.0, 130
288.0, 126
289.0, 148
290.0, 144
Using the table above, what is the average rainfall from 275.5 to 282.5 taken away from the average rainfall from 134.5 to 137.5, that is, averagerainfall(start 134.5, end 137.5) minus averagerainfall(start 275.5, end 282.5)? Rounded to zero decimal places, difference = -29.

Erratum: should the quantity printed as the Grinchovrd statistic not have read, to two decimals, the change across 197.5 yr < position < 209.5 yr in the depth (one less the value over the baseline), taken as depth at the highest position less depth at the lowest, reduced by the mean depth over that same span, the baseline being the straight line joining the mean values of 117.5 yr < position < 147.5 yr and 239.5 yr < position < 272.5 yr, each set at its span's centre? -0.12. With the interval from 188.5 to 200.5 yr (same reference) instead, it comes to -0.20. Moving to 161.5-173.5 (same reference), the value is -0.24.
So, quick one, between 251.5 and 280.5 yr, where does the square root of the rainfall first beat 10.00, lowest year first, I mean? 252.0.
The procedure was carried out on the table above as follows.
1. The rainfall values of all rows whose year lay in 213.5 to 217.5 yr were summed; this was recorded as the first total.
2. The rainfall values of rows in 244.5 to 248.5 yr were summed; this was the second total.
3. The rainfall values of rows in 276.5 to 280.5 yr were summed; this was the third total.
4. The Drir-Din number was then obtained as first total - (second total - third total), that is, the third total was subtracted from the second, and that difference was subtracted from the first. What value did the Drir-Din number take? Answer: 435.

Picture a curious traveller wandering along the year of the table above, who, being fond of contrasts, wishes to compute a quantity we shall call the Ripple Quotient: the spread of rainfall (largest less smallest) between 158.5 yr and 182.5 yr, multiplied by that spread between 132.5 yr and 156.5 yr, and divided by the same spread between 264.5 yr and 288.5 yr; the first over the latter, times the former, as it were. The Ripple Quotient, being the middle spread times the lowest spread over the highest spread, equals 10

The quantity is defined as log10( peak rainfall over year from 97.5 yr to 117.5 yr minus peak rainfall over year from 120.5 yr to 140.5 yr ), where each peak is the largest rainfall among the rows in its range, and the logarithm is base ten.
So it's 1.08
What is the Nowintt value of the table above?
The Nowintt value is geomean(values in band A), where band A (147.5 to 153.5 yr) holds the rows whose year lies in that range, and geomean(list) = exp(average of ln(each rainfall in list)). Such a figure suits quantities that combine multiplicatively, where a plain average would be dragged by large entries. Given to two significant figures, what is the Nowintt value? 93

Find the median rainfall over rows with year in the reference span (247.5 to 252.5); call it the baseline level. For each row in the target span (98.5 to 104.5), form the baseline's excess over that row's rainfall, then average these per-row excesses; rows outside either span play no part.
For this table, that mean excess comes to 11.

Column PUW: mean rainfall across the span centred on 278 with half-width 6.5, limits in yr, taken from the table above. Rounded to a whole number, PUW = 131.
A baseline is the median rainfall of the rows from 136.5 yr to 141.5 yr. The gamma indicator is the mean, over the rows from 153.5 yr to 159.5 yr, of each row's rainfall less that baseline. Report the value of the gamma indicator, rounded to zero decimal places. -12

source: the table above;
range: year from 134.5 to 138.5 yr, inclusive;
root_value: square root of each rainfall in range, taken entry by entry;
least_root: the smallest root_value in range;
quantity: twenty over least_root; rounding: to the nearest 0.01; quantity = 2.03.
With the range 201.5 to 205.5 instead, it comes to 2.09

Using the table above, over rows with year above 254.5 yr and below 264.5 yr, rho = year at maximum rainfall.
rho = 260.0 yr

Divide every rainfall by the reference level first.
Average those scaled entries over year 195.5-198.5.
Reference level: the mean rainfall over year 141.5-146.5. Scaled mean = 0.98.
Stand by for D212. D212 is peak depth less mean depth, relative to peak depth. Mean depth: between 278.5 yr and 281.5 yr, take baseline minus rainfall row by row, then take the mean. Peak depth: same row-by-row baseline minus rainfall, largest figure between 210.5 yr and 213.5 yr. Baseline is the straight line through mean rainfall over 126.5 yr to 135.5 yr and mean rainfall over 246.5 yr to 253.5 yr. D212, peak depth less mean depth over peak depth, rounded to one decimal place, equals 1.1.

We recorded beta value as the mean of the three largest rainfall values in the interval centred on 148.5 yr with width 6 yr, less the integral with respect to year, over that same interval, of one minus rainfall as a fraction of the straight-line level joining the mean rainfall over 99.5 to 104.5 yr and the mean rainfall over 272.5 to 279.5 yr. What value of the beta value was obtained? 94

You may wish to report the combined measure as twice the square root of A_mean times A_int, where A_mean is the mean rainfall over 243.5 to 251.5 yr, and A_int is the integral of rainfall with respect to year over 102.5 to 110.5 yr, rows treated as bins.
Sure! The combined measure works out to 646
